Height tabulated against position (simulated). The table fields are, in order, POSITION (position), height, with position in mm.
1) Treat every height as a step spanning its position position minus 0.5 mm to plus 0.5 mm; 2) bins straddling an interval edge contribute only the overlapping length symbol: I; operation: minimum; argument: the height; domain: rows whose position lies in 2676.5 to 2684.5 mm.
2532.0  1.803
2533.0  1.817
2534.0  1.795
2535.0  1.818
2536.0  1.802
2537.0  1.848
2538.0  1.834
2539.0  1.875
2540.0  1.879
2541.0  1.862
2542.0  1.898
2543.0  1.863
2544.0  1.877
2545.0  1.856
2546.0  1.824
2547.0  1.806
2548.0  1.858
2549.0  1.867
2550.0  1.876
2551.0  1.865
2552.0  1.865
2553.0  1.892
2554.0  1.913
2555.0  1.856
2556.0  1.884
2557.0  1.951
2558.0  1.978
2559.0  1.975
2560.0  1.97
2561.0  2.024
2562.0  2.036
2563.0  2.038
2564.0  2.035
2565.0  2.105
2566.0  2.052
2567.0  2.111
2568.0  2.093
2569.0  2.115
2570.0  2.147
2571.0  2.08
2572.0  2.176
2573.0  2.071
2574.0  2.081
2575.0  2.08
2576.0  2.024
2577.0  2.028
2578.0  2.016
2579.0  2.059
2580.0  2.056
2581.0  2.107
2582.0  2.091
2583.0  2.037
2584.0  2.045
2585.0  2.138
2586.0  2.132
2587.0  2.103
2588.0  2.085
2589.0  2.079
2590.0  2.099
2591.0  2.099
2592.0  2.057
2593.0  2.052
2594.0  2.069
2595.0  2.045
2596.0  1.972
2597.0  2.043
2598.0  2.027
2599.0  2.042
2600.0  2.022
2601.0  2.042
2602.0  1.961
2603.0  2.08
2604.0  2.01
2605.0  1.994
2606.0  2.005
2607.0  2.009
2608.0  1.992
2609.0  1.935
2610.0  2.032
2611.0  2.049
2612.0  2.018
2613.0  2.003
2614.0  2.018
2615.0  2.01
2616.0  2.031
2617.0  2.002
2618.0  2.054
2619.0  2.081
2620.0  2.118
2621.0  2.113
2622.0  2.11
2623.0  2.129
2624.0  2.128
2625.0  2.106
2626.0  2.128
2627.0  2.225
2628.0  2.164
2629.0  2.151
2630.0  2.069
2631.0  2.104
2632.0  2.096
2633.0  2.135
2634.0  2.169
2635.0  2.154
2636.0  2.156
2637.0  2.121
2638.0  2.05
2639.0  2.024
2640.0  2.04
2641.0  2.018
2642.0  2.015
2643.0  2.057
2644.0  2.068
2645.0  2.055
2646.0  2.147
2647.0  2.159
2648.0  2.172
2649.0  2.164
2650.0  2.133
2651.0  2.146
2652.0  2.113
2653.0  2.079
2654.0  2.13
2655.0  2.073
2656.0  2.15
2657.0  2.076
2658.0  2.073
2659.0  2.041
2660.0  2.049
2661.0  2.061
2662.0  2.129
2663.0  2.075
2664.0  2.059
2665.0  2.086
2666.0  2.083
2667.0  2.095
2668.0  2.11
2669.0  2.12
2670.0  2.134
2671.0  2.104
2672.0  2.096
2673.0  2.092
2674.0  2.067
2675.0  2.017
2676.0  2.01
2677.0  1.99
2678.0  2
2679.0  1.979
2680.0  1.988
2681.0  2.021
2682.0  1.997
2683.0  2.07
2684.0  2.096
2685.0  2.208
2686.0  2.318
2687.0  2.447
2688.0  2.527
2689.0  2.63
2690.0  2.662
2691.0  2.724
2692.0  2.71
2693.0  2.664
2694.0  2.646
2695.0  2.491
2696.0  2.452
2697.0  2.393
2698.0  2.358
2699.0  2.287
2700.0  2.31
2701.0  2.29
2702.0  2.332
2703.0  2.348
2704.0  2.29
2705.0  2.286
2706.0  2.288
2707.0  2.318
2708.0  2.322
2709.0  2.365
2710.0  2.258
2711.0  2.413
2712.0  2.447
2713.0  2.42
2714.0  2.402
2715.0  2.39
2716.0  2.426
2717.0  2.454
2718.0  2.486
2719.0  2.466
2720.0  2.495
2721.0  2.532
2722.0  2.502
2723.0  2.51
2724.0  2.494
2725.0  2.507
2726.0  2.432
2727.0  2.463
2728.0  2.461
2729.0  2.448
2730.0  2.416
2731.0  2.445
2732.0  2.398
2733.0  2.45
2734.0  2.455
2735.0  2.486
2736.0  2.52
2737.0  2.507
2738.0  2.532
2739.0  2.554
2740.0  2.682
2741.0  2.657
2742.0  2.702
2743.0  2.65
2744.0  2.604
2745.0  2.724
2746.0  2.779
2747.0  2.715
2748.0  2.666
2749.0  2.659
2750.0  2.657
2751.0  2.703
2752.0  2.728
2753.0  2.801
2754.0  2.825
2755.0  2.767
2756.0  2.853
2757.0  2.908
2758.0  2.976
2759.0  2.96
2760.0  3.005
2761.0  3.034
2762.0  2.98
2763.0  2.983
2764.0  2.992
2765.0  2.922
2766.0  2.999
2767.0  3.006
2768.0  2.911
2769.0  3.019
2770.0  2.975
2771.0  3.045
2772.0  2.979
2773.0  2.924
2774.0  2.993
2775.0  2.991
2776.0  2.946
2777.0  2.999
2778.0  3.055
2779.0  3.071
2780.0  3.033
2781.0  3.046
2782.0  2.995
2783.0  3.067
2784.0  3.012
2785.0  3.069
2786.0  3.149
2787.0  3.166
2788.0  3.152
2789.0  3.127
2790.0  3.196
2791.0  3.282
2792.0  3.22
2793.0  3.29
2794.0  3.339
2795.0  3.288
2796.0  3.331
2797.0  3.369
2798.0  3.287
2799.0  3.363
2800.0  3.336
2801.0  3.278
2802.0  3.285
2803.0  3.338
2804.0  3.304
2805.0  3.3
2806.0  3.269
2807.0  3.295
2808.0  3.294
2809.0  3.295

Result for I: 1.979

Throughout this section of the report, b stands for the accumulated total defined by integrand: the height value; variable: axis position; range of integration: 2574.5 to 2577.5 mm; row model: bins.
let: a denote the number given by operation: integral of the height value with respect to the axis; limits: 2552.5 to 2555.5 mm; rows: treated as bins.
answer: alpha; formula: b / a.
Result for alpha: 1.08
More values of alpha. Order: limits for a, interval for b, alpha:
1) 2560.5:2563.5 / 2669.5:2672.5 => 1.04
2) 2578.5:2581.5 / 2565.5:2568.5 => 1.01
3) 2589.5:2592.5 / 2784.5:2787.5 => 1.50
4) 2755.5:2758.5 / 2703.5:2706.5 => 0.79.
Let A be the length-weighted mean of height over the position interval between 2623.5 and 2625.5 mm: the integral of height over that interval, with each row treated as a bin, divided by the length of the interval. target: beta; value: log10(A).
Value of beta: 0.33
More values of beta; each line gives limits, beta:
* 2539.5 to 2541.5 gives 0.27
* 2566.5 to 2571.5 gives 0.32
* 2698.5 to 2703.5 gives 0.36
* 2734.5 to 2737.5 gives 0.40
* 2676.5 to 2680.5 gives 0.30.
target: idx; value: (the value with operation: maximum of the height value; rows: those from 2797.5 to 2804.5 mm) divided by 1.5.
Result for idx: 2.242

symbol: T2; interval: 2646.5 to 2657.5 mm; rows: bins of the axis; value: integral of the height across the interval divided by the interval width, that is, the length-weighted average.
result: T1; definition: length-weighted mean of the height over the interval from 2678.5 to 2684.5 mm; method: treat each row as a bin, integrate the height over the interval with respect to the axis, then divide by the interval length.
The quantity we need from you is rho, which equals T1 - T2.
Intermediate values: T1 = 2.03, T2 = 2.13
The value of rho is -0.1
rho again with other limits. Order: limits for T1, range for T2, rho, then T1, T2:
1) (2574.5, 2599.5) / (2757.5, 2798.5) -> -1.0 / 2.06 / 3.08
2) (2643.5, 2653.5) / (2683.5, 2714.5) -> -0.3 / 2.12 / 2.41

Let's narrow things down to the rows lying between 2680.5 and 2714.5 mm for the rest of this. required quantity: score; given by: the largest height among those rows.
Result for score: 2.724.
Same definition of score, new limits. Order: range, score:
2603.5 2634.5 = 2.225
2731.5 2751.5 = 2.779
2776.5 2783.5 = 3.071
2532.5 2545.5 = 1.898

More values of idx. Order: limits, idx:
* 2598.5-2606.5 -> 1.387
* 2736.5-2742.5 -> 1.801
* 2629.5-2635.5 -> 1.446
